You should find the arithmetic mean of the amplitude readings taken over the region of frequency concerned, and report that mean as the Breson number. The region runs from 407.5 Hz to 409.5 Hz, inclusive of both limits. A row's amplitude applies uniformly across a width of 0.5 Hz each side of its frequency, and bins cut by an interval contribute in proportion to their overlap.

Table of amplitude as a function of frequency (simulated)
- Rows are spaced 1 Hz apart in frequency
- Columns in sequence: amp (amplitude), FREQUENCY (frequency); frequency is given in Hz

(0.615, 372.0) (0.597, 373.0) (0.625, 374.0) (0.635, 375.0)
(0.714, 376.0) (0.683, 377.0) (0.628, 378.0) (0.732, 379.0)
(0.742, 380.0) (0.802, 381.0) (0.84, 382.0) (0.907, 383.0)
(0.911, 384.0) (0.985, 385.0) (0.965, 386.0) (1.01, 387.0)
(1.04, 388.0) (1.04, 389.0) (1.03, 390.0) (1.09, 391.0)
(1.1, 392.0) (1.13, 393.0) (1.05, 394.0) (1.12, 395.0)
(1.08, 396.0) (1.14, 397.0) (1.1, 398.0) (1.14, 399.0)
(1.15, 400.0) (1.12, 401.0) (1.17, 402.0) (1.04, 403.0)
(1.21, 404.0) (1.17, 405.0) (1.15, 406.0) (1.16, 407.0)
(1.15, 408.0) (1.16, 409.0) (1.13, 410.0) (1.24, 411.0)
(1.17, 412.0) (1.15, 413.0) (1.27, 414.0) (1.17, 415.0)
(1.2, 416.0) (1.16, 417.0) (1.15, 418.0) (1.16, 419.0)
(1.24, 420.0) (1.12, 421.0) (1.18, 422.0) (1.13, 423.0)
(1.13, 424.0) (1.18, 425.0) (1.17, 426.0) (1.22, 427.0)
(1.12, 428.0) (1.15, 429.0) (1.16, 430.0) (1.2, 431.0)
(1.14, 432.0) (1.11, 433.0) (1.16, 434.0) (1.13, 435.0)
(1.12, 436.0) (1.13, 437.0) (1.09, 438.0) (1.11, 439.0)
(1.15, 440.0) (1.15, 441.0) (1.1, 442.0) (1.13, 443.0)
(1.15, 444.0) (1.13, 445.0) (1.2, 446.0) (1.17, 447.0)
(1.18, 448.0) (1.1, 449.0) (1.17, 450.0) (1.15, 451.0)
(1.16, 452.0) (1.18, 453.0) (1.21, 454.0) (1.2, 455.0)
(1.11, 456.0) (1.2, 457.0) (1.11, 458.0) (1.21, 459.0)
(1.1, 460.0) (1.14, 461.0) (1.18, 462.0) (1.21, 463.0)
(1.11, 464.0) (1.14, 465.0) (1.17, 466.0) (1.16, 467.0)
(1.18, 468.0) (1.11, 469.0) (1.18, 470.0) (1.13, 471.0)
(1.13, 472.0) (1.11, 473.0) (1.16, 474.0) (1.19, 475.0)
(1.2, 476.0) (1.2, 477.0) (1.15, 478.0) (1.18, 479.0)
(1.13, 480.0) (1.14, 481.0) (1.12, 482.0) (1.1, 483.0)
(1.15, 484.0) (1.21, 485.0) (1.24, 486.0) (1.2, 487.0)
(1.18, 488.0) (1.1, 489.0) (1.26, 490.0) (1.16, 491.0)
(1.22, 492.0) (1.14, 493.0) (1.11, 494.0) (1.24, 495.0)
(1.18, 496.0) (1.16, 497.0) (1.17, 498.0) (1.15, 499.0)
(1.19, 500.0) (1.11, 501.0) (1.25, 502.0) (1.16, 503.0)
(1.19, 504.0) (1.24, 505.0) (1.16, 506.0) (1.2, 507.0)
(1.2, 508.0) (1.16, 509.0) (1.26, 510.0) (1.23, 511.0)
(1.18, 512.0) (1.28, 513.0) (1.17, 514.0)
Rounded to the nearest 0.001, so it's 1.155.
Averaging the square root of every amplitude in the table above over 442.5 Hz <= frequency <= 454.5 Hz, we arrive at 1.08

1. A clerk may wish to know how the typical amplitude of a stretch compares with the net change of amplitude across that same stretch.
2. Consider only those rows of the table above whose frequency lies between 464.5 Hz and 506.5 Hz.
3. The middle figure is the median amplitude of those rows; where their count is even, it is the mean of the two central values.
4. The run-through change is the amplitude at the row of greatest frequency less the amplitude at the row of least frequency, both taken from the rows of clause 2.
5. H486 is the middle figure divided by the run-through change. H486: 58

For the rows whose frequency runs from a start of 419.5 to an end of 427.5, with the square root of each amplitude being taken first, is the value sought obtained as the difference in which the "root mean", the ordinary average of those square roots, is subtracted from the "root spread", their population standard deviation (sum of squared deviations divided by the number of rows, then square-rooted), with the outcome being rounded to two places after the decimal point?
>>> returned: -1.06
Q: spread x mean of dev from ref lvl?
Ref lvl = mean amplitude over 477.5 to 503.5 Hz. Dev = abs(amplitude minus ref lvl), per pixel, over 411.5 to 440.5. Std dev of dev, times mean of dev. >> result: 0.0008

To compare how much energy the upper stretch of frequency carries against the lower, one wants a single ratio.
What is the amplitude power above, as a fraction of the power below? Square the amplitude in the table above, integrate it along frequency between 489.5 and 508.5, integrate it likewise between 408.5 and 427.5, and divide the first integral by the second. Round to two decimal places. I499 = 1.01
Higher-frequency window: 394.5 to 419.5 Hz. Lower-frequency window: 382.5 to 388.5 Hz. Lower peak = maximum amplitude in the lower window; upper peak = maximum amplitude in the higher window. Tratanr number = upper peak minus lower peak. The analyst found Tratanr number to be 0.23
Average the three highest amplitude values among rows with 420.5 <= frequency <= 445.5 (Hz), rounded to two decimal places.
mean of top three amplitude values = 1.20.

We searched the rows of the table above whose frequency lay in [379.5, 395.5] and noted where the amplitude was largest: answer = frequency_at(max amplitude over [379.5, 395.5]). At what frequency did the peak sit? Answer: 393.0 Hz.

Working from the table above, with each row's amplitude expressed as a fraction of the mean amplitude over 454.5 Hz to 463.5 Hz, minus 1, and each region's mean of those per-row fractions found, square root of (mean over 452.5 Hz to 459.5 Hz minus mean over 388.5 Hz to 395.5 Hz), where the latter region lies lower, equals 0.28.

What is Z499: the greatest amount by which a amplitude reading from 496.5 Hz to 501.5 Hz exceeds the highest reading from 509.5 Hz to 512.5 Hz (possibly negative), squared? 0.0049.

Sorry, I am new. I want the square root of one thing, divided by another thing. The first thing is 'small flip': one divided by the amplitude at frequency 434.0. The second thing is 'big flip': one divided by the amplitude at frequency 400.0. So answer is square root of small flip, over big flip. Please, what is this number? 1.07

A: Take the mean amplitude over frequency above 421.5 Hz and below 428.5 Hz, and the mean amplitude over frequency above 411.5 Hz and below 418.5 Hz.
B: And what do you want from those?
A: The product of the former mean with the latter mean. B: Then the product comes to 1.4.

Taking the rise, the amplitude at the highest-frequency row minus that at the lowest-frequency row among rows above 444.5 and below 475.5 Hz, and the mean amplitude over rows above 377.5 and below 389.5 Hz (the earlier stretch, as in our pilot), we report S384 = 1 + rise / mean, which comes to 1.07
